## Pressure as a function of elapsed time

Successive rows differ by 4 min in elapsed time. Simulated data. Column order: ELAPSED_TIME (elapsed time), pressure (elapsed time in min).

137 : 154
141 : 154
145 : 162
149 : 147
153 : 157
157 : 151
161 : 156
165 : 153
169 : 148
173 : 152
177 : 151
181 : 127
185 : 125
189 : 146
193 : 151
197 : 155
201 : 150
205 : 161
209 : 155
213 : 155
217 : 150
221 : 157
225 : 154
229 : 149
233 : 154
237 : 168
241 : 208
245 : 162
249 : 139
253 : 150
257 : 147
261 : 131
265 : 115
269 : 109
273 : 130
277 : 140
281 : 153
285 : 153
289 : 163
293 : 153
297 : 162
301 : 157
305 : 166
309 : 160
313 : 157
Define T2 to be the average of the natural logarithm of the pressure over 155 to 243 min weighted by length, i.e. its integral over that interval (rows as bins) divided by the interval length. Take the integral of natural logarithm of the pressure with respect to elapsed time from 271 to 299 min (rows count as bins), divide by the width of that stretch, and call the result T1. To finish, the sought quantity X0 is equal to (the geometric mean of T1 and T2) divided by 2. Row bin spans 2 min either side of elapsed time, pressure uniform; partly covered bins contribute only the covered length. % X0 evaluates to 2.51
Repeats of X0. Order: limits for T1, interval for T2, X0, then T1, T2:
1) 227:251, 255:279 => 2.48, 5.09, 4.85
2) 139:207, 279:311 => 2.52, 5.01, 5.06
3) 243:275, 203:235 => 2.48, 4.90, 5.04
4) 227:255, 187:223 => 2.53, 5.08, 5.03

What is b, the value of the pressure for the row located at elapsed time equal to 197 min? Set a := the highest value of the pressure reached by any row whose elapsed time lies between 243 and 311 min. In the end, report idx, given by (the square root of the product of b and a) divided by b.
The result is 1.03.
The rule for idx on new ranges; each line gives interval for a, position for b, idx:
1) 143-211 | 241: 0.88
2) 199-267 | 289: 1.13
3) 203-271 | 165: 1.17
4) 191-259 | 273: 1.26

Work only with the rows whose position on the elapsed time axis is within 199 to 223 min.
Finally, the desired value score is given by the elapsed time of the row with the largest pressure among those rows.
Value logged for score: 205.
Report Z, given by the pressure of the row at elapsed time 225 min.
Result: 154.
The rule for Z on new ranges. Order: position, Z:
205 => 161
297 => 162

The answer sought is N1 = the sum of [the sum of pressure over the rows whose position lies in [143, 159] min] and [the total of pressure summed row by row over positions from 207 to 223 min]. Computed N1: 1234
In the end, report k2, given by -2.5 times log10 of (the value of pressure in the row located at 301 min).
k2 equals -5.49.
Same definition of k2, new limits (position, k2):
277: -5.37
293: -5.46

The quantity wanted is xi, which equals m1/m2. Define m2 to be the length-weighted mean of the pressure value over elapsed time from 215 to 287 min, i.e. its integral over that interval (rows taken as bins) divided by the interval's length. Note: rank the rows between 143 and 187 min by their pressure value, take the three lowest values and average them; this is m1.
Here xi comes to 0.90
